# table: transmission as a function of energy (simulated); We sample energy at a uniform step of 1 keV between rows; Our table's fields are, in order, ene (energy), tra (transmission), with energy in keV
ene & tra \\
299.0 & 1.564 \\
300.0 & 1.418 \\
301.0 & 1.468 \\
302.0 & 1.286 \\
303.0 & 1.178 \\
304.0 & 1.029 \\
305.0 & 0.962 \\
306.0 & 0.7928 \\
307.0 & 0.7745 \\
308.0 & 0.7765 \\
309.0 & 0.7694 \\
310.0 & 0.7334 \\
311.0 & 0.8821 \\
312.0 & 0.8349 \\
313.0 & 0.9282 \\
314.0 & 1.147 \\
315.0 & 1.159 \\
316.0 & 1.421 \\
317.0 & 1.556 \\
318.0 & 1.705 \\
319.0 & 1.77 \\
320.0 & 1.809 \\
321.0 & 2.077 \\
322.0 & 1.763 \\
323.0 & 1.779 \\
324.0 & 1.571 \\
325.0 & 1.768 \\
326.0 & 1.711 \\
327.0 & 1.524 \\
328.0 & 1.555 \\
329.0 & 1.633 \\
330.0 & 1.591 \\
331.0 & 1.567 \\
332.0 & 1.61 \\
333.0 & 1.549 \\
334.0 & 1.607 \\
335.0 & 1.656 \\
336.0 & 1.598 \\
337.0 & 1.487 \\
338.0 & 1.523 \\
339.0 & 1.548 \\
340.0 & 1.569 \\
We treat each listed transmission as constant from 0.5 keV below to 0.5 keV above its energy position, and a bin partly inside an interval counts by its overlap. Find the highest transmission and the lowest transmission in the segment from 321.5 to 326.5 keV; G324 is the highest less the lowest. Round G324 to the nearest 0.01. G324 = 0.21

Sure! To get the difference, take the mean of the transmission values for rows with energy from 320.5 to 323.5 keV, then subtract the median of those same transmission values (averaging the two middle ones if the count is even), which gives 0.09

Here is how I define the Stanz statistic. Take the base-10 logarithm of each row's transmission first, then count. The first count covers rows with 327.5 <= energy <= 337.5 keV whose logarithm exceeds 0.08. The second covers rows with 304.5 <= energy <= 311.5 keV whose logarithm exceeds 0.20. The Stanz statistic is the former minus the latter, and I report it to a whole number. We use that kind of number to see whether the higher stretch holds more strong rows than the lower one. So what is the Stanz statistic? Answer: 10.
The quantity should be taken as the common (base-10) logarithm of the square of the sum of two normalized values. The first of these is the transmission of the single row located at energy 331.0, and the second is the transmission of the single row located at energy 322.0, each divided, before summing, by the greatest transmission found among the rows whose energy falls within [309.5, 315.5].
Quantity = 0.92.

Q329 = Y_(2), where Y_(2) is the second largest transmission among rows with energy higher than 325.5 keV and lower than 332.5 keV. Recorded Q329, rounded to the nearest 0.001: 1.633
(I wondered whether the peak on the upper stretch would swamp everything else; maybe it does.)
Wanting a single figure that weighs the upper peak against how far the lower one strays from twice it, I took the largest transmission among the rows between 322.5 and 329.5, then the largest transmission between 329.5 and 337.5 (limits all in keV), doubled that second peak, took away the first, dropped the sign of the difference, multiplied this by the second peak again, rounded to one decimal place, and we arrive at 2.5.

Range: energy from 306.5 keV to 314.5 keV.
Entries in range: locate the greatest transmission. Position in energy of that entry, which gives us 314.0 keV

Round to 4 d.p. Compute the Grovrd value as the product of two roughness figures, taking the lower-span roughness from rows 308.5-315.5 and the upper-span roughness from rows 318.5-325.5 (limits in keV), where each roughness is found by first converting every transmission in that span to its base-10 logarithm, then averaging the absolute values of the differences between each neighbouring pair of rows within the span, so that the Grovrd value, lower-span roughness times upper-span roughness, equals 0.0019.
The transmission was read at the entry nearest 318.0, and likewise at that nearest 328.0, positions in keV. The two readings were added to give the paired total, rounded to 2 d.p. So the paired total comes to 3.26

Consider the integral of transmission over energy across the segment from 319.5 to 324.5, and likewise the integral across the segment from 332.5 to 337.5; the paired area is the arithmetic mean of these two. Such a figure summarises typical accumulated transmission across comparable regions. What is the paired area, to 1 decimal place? 8.4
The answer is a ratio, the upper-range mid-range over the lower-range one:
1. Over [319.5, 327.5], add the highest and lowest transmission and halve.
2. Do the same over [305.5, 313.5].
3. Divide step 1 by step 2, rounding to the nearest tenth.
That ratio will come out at 2.2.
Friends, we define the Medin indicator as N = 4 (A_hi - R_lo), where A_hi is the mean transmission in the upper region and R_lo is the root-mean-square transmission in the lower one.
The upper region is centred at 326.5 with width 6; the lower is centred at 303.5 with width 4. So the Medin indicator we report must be 2.0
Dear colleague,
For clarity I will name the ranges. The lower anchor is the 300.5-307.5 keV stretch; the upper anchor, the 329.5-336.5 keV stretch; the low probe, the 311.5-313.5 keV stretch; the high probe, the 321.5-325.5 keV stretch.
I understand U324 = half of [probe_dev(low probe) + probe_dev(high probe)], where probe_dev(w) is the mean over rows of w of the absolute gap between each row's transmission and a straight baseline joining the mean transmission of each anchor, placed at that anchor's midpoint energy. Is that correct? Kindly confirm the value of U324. 0.32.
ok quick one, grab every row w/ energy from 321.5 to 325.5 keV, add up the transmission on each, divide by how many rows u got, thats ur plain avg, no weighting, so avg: 1.7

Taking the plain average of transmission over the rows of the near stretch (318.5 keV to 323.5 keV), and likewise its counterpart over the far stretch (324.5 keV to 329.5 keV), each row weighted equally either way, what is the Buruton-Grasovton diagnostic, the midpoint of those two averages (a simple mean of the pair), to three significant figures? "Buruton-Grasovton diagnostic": 1.74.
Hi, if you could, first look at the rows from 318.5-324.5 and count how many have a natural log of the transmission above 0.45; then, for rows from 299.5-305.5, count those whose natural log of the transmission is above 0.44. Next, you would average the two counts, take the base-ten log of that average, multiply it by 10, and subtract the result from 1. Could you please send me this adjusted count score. -3.8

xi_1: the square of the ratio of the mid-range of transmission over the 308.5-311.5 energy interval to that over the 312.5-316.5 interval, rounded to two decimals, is 0.47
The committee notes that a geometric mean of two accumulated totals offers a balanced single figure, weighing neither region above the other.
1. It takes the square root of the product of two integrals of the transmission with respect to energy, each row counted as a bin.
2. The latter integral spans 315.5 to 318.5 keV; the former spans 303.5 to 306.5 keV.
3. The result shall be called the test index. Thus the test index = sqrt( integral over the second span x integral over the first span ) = 3.6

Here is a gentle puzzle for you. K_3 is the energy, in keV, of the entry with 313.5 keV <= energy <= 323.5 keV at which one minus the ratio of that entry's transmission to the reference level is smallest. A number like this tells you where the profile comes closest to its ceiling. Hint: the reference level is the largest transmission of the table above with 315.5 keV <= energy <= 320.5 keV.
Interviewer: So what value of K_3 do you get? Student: 321.0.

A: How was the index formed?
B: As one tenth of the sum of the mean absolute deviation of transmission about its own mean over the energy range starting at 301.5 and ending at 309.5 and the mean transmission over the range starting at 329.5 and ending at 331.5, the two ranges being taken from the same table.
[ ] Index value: 0.175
